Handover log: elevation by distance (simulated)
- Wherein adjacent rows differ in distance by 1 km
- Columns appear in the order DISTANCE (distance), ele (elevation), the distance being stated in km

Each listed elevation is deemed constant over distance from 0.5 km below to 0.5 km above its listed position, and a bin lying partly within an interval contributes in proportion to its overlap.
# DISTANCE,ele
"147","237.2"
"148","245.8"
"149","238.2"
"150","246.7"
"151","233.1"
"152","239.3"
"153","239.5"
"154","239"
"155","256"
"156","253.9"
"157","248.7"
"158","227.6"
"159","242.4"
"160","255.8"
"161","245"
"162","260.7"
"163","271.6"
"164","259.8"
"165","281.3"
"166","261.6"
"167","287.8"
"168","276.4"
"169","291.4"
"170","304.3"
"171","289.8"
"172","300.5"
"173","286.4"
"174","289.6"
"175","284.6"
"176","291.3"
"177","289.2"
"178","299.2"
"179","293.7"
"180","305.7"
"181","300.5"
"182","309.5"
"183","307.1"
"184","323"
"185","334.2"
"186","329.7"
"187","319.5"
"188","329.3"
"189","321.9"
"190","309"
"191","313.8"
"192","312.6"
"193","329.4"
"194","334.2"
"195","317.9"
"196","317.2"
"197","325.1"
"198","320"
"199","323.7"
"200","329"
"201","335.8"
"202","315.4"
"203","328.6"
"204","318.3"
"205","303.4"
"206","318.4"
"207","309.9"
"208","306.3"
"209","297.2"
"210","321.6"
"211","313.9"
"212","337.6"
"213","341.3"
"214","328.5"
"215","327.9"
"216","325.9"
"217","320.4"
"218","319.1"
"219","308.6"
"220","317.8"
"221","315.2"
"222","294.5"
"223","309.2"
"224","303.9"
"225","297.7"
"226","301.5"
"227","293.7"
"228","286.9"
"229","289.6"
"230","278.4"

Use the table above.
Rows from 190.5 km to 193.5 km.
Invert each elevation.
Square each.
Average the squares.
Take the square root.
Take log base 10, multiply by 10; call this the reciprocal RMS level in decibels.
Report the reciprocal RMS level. -25.0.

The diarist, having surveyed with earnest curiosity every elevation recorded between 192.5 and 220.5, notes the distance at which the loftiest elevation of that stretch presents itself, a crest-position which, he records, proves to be 213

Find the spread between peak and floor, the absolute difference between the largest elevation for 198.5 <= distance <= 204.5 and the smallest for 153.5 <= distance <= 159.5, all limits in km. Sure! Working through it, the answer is 108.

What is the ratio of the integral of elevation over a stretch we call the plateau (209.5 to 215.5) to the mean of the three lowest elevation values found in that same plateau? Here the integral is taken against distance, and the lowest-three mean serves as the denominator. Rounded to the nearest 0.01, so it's 6.14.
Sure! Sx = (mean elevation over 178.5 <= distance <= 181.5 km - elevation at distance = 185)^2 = 1172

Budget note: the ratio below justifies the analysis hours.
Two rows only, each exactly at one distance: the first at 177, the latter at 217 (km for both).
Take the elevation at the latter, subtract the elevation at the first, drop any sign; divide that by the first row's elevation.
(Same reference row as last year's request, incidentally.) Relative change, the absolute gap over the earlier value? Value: 0.11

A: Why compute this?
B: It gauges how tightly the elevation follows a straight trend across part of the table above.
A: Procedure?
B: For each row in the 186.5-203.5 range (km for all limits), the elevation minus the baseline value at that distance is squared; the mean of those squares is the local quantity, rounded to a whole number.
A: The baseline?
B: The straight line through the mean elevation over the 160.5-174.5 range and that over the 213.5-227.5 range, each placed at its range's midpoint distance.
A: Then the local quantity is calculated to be 755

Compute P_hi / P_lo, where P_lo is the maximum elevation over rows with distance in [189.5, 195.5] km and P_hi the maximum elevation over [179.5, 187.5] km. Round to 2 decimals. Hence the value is 1.00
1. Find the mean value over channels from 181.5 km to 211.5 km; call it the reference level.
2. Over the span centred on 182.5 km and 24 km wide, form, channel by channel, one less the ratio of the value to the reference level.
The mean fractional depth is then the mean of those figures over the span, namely 0.033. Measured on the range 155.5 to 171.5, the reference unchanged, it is 0.166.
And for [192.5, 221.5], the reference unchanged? -0.006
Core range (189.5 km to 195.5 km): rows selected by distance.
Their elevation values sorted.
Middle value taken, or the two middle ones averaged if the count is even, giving 316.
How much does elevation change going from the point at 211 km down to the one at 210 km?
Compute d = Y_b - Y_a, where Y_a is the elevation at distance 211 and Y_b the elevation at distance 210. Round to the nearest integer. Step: 8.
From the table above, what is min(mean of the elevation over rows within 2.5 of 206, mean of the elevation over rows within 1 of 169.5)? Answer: 298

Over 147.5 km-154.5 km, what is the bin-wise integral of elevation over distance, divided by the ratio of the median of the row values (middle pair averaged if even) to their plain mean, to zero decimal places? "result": 1688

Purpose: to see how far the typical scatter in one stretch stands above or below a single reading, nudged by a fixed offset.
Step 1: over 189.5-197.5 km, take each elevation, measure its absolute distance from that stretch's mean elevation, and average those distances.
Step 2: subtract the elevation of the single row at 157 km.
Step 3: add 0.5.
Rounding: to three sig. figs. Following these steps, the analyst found -241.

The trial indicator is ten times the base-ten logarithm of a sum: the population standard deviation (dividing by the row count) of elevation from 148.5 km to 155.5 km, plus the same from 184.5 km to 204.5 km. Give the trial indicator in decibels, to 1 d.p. 11.6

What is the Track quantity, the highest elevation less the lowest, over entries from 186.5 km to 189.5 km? 10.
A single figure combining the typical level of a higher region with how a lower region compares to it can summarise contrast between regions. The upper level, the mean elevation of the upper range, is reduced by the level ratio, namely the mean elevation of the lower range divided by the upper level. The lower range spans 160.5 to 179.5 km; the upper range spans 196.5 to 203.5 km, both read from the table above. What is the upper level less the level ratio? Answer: 325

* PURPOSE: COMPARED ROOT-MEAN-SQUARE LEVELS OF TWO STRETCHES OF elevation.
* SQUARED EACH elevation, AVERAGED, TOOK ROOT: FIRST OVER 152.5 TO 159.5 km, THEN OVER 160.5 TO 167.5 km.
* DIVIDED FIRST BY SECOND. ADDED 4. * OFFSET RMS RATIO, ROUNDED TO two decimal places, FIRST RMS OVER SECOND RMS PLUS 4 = 4.91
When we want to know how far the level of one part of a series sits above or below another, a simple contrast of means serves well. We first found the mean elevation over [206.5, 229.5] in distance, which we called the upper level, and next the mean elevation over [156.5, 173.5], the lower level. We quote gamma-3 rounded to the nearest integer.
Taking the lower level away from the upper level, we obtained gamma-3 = 42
